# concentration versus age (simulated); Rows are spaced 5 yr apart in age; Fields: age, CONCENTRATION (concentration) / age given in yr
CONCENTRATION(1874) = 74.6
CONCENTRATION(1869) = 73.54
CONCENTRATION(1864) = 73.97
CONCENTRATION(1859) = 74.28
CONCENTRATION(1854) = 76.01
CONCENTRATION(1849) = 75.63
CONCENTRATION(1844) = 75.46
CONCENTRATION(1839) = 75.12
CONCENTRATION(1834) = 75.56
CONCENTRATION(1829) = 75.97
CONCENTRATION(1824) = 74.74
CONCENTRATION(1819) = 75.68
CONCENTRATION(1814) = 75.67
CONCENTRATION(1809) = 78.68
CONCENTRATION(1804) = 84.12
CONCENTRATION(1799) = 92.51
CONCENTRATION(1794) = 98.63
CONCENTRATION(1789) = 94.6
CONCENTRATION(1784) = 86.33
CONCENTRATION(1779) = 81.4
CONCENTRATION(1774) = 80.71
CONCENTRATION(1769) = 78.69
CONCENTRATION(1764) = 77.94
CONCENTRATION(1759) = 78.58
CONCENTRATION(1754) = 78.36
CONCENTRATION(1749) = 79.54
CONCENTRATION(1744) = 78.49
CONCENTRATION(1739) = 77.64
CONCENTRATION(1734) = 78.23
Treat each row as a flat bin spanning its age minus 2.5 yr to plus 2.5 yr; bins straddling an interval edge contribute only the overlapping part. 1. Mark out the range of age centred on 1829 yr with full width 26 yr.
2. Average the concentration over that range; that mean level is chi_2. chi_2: 75.4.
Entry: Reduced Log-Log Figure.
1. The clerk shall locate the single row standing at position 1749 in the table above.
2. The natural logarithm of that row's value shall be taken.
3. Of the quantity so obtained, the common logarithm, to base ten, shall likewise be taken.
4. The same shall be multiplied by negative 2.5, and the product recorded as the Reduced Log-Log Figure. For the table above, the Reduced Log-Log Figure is -1.60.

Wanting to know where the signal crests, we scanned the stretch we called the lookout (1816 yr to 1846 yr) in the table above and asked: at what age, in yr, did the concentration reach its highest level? 1829 yr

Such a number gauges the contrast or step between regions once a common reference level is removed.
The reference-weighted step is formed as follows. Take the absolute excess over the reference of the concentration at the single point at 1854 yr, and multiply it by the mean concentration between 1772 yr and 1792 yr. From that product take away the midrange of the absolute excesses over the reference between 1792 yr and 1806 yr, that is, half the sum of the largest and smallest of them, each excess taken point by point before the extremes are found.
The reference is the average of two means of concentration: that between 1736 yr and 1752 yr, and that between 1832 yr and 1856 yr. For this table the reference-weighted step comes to 75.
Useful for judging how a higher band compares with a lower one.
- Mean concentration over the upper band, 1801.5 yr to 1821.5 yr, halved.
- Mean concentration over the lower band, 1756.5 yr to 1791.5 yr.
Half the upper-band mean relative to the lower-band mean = 0.48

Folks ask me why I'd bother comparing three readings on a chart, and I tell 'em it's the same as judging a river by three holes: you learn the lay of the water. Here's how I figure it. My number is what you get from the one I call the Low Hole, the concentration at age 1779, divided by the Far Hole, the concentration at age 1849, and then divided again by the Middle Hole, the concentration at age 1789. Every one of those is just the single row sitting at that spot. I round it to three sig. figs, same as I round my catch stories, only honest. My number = 0.0114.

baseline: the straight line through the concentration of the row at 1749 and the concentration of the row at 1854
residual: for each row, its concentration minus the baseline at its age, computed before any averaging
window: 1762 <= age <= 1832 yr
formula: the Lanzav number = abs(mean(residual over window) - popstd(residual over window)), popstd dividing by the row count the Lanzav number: 2.7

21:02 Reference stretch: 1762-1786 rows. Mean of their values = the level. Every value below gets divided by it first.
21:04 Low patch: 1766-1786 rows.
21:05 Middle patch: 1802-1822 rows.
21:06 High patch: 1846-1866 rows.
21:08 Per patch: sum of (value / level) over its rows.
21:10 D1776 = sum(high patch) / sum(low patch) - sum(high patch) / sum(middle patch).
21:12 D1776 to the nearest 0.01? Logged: -0.04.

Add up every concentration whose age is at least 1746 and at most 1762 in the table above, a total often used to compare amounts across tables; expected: 236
